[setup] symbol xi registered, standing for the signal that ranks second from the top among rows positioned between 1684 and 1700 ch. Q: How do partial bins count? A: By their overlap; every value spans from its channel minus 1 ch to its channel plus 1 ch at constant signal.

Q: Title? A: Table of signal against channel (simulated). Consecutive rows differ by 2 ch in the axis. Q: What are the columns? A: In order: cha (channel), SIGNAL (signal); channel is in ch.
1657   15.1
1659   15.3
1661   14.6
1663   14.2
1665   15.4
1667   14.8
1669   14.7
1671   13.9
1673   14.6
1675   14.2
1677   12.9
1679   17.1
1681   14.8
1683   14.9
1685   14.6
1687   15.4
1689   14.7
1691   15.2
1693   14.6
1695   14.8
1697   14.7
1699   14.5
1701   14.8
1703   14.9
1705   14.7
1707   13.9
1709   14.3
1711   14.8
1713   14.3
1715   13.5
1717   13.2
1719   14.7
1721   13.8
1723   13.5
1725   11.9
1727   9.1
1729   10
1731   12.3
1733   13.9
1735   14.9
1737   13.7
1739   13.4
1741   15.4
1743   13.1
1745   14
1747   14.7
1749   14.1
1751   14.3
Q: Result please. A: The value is 15.2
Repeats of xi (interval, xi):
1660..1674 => 14.8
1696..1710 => 14.8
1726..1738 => 13.9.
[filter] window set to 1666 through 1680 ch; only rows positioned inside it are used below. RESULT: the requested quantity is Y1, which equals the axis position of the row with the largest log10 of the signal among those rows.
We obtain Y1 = 1679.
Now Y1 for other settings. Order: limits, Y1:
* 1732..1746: 1741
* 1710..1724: 1711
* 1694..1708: 1703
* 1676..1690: 1679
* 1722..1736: 1735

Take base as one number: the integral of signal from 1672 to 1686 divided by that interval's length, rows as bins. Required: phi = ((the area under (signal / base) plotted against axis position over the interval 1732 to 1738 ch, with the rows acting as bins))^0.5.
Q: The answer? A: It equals 2.40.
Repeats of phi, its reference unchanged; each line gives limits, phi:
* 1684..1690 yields 2.46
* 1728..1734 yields 2.22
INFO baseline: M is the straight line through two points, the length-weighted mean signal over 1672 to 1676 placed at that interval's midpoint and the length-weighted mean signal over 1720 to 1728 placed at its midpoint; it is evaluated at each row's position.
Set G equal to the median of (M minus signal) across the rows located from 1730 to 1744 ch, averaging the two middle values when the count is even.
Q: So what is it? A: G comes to -2.23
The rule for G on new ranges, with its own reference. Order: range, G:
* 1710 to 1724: -1.59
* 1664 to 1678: -0.07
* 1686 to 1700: -1.37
